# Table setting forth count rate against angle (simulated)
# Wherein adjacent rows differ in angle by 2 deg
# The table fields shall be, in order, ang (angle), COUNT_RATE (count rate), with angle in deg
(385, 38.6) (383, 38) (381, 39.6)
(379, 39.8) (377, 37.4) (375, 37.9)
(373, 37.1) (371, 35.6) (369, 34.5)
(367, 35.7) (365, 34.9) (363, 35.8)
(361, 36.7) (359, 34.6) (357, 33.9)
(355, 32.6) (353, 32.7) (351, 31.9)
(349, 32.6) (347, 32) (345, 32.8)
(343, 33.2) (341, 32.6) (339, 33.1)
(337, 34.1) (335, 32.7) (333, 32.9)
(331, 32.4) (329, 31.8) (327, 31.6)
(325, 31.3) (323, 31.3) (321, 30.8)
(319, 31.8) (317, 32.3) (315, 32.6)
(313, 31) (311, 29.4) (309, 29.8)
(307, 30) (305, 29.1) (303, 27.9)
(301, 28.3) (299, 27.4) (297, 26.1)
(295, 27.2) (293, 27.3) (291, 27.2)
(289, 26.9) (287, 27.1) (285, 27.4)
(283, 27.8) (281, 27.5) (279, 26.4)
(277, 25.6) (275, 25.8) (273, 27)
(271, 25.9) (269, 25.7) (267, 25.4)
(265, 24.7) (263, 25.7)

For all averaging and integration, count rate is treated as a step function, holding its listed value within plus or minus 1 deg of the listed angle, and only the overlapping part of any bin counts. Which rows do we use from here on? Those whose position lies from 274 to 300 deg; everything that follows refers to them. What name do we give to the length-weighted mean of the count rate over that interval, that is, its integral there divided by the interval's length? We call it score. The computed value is 26.9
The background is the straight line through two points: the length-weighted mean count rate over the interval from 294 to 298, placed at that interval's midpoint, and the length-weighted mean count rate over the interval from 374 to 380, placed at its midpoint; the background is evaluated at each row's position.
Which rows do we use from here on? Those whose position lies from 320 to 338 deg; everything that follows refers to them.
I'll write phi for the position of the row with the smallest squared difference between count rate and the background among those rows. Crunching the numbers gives 329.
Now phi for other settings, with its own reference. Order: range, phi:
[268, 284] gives 277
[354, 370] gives 363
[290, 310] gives 303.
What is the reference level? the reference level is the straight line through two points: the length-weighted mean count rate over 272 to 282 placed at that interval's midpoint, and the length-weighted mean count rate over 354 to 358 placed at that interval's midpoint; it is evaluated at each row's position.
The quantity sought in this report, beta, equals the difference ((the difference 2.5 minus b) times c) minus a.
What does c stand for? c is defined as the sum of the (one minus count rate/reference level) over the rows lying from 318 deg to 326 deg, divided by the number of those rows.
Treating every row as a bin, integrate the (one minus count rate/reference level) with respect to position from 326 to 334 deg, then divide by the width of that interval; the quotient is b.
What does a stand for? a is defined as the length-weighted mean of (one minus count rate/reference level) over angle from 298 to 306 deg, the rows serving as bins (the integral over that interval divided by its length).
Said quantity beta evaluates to -0.10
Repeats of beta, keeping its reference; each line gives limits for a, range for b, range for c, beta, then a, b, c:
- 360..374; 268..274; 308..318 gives -0.08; -0.046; -0.010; -0.05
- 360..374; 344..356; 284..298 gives 0.10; -0.046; 0.009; 0.02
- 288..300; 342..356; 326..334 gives -0.13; 0.032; 0.003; -0.04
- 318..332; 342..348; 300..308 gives 0.03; -0.032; -0.011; 0.00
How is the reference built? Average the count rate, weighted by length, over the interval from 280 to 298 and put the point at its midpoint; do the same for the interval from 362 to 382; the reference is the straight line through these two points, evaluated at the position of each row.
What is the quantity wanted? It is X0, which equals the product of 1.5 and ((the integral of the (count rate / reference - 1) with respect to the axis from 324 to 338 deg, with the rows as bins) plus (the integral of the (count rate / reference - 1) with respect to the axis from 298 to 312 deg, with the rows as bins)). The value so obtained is 0.1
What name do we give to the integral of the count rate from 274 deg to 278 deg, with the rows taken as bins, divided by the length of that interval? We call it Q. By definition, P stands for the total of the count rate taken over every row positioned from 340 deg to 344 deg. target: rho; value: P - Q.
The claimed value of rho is 40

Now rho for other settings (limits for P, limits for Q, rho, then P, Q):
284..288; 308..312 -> 25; 54.5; 30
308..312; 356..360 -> 25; 59.2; 34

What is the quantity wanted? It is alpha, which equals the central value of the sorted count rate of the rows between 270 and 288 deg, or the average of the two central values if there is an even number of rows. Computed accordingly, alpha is 27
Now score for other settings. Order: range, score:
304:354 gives 31.8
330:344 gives 33.0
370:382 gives 37.9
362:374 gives 35.6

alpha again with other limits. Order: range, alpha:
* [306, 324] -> 31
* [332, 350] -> 33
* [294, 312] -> 28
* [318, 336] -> 32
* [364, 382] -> 37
